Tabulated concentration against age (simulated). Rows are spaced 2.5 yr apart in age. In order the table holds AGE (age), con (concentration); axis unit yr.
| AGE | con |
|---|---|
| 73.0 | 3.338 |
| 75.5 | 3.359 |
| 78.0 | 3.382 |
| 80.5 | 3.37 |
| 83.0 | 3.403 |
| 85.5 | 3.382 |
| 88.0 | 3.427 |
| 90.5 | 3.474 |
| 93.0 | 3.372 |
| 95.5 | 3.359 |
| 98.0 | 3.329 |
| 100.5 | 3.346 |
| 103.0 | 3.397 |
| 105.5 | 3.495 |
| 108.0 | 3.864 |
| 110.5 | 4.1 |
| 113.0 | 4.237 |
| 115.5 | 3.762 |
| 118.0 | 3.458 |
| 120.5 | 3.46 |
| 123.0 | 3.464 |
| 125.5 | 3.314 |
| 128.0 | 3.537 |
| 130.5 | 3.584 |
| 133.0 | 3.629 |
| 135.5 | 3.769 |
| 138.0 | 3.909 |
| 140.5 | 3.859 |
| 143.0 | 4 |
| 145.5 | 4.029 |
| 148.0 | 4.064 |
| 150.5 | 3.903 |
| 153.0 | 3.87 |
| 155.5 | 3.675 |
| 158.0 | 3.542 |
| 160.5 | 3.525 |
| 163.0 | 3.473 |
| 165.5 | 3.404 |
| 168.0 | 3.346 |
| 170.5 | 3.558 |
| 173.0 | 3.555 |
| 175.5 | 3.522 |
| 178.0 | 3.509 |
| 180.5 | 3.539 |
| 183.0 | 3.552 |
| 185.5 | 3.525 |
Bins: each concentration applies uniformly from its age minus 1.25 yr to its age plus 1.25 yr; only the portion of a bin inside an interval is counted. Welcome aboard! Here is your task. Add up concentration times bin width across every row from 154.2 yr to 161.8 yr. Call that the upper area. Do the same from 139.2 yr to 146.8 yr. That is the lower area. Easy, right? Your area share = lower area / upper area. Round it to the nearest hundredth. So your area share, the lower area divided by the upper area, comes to 1.11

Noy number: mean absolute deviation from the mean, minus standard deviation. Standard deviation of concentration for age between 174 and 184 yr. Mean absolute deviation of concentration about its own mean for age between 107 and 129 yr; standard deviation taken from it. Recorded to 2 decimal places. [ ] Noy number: 0.25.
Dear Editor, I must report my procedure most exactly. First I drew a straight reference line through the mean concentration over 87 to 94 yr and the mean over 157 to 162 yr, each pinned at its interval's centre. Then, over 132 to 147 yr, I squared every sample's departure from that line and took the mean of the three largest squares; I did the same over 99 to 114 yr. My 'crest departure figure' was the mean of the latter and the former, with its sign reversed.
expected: -0.31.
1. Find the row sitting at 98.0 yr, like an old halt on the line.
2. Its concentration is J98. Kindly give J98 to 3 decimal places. 3.329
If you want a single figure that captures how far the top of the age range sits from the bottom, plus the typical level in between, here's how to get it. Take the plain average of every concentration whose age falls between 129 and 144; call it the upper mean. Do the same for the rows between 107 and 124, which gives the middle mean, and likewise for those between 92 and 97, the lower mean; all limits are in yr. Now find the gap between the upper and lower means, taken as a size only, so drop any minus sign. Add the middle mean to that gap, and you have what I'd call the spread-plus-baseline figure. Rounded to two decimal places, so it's 4.19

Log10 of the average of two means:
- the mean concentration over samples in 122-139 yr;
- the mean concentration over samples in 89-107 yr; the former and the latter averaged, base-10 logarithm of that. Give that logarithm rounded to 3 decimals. 0.544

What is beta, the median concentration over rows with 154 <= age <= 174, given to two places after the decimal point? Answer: 3.53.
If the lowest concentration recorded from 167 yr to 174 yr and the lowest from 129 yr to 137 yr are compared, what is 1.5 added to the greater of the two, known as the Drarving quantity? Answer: 5.08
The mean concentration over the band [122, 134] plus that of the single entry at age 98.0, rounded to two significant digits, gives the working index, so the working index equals 6.8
